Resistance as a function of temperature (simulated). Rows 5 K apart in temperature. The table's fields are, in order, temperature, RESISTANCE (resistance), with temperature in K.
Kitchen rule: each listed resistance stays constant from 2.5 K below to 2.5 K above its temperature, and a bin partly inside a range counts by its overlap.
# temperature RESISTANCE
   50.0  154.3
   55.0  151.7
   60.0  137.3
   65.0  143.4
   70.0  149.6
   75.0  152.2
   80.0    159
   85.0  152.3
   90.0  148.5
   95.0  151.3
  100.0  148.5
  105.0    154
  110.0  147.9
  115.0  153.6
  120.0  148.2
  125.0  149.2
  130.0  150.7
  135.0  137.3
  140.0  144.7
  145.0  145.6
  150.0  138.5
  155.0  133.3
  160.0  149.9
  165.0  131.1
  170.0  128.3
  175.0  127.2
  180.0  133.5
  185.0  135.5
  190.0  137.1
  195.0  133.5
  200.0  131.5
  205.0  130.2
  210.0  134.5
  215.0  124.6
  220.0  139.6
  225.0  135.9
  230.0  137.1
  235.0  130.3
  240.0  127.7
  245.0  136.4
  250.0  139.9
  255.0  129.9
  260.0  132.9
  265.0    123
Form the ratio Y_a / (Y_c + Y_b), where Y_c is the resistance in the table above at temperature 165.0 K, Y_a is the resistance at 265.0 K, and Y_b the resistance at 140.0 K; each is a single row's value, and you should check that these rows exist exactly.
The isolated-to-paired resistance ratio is 0.446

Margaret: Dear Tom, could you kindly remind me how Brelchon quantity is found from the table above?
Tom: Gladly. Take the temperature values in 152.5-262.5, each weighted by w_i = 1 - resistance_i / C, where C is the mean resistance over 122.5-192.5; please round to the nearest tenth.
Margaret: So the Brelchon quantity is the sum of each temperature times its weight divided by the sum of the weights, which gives 210.3 K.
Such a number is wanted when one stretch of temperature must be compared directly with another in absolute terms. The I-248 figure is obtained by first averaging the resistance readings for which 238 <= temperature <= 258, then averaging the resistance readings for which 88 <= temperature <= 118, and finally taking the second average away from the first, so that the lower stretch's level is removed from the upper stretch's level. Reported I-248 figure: -17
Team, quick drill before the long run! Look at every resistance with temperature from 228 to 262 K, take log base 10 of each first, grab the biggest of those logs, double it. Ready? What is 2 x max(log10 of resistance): 4.29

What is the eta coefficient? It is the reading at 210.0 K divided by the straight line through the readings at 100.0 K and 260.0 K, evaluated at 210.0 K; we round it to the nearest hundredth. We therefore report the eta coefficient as 0.98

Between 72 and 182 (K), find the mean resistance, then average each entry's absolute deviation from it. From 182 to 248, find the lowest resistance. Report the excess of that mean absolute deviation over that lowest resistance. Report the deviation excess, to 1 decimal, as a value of -116.9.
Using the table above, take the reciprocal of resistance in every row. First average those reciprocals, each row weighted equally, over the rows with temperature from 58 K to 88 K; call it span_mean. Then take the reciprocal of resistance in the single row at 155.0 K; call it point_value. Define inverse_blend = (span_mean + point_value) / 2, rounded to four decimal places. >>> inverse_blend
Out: 0.0071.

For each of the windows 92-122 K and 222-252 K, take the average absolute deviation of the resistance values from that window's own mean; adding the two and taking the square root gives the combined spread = 2.5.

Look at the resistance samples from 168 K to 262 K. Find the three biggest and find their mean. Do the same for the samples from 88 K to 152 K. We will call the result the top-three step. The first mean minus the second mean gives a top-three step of -14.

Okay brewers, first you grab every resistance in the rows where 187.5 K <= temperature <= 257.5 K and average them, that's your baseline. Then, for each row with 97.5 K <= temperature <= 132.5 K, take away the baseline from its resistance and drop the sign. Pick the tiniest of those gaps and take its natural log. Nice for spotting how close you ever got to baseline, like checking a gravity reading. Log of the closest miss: 3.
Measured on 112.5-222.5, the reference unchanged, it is -3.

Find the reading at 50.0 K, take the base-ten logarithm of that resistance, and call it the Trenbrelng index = 2.19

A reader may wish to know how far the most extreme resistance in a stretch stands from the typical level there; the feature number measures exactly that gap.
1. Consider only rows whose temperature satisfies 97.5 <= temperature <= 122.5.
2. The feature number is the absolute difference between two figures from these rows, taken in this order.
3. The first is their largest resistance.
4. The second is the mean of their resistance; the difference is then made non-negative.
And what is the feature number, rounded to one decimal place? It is 3.6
